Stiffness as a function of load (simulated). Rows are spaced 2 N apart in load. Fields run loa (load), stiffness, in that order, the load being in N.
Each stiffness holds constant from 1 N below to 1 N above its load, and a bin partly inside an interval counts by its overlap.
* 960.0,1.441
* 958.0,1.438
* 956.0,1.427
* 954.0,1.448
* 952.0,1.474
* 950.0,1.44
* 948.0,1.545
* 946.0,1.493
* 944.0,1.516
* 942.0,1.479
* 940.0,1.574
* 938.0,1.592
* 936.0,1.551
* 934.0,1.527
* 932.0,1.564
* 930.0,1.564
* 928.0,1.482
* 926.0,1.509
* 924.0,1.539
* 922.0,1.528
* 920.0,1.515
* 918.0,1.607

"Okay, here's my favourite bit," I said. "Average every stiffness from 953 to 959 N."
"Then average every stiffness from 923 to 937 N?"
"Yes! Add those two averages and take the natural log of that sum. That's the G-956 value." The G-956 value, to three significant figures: 1.09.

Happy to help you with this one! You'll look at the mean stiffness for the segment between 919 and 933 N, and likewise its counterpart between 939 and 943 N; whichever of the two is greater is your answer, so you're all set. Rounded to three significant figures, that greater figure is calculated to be 1.53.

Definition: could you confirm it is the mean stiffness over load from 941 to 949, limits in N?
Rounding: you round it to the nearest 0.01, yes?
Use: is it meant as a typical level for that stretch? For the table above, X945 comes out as 1.51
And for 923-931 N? 1.52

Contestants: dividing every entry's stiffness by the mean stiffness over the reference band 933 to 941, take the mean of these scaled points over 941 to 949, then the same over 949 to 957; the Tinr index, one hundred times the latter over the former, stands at 96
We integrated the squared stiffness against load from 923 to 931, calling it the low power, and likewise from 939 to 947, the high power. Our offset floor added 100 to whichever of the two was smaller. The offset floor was 118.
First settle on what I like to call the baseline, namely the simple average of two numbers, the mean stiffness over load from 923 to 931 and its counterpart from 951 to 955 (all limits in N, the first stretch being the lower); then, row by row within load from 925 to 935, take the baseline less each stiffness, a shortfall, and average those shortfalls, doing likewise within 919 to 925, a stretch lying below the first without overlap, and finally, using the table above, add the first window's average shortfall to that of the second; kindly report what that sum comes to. -0.07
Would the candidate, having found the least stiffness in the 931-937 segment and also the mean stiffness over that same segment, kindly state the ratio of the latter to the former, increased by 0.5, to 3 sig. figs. 1.51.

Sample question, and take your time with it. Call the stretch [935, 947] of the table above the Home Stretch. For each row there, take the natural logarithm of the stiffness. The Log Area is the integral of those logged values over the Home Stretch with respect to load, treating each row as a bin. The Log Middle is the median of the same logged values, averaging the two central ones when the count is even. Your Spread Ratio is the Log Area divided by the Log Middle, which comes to 12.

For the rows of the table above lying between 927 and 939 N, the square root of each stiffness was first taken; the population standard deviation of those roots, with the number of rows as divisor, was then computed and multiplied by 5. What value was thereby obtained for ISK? 0.070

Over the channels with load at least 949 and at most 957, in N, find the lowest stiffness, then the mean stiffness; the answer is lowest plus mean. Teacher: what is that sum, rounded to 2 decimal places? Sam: 2.87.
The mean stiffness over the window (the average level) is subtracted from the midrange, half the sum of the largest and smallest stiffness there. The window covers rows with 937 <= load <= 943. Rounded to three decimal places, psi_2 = -0.013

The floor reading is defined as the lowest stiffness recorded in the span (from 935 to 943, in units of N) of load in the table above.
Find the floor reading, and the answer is 1.479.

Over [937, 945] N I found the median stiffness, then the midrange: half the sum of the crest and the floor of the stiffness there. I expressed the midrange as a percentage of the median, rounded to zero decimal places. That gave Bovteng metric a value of 99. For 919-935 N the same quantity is 100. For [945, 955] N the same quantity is 101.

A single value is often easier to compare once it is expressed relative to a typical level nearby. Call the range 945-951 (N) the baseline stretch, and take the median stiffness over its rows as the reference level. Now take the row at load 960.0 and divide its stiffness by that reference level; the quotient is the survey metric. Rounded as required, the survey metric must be 0.97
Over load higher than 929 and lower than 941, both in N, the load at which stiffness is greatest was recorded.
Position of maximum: 938.0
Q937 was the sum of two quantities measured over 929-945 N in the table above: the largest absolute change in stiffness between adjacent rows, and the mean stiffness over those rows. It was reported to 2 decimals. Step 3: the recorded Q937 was 1.64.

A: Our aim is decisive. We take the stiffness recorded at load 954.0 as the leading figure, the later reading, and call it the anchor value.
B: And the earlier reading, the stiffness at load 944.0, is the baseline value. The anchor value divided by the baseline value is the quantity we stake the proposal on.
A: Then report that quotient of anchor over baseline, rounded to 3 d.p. 0.955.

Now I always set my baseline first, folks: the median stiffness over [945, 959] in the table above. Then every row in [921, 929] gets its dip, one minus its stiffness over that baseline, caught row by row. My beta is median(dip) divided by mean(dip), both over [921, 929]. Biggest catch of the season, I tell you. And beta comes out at 1.06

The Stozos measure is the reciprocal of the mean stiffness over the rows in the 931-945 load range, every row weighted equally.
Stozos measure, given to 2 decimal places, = 0.65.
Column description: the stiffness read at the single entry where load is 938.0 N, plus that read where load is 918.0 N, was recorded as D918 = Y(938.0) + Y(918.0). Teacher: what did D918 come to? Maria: 3.20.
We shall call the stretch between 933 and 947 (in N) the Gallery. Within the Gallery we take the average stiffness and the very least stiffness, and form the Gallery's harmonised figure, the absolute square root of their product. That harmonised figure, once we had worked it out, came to 1.51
